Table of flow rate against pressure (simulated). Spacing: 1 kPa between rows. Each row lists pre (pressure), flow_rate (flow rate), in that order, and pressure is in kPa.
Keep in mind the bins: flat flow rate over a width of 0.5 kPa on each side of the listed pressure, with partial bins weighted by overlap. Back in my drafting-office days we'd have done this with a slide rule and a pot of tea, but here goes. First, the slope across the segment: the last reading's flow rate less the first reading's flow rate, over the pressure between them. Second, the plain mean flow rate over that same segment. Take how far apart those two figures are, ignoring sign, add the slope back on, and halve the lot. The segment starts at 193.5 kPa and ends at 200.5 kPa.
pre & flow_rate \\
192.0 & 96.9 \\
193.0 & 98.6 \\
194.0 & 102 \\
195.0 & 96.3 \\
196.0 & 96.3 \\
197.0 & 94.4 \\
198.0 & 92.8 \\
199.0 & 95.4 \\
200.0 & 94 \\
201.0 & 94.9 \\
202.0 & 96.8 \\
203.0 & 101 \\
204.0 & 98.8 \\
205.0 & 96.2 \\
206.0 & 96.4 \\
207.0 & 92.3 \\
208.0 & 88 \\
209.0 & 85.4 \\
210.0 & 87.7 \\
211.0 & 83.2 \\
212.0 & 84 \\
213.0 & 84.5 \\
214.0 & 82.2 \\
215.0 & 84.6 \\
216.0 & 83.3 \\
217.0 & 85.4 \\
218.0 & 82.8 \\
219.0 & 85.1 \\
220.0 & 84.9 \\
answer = 47.9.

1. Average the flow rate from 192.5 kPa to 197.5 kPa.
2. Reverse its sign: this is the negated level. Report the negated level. -98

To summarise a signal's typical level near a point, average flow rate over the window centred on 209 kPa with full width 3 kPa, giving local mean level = 87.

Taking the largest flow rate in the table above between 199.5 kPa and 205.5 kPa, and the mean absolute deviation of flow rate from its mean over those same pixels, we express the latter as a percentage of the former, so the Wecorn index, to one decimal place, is 1.9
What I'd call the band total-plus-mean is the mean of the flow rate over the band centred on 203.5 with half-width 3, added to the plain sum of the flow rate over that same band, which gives 681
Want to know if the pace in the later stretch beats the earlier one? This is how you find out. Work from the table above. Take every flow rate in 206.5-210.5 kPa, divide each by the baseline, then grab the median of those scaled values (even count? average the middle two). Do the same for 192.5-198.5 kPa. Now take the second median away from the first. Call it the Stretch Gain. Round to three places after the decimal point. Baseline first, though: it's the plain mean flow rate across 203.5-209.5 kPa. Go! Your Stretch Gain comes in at -0.091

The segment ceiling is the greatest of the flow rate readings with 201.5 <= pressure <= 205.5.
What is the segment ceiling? 101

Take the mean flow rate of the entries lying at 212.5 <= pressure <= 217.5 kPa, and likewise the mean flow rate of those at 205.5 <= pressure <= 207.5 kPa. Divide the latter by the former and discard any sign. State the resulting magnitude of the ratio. 1.123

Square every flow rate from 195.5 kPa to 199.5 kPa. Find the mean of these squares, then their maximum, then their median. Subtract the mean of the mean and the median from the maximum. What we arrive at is 283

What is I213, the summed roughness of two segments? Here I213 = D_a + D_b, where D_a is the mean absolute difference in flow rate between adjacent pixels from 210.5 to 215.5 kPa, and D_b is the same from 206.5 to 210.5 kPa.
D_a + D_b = 4.6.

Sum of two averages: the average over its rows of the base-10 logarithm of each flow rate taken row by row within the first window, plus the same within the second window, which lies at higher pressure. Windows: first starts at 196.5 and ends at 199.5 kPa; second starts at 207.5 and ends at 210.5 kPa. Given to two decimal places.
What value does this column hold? 3.91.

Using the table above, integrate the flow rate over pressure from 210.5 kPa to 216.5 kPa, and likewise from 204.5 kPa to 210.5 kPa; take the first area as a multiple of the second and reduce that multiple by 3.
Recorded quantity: -2.08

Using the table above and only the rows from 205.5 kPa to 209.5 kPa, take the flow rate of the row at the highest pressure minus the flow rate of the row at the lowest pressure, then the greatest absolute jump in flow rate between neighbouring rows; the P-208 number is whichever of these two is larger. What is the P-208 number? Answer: 4.3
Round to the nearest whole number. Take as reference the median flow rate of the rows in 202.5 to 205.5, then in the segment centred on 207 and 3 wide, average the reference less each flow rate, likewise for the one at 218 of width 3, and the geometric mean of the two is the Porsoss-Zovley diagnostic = 10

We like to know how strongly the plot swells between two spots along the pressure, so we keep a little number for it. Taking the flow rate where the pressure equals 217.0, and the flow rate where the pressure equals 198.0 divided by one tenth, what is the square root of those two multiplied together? 282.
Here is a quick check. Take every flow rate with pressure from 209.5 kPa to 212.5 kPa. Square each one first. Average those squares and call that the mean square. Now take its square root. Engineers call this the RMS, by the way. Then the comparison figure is 85.0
